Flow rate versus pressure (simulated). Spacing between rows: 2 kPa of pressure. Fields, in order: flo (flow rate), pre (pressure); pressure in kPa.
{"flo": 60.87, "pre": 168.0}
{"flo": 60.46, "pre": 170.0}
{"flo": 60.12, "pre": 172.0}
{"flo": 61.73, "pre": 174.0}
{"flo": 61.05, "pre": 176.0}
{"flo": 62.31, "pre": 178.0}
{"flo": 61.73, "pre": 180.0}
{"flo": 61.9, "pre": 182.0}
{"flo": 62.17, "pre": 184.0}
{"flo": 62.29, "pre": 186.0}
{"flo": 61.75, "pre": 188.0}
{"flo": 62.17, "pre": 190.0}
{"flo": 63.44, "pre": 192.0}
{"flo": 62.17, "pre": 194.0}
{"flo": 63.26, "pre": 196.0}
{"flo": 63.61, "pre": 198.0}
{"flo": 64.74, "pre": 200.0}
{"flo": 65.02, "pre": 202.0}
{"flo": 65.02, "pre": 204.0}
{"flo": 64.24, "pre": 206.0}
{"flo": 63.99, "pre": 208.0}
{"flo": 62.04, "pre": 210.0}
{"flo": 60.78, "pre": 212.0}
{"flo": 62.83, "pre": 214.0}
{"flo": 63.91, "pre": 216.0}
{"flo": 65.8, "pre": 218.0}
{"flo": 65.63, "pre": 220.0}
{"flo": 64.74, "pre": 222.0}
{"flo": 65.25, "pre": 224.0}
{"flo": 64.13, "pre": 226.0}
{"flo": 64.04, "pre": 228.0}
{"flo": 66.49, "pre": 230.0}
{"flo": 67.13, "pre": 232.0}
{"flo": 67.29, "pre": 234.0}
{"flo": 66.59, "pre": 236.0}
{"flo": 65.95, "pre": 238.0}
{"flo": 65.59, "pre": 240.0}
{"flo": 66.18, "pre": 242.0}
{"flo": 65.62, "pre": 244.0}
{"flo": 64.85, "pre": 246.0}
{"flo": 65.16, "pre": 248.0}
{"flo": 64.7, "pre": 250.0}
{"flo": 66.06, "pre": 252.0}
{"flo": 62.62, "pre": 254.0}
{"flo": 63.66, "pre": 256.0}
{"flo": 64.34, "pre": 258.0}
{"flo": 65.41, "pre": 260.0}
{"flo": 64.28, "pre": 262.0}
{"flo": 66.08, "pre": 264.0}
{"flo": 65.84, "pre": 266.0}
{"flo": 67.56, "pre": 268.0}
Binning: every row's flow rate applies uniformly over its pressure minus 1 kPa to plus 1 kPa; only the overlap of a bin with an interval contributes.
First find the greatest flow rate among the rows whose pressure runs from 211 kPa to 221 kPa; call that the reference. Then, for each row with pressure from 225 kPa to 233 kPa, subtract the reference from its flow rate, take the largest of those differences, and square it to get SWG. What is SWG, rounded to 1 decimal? 1.8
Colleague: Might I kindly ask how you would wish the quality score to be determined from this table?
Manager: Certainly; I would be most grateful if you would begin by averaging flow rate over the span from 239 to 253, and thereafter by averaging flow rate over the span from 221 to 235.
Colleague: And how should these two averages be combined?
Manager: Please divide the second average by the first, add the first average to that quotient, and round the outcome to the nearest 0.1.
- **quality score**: 66.5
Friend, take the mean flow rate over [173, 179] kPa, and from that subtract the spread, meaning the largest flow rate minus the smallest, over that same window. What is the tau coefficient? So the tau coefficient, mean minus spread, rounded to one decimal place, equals 60.4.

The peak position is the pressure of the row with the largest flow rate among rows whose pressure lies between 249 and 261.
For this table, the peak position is 252.0 kPa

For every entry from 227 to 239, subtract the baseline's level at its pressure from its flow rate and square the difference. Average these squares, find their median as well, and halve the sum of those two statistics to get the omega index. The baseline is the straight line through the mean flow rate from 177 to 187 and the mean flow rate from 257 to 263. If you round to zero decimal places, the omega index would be 7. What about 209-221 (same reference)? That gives 3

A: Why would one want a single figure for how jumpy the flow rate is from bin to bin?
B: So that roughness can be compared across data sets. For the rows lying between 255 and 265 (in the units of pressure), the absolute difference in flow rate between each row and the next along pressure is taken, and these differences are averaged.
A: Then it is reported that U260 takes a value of 1.2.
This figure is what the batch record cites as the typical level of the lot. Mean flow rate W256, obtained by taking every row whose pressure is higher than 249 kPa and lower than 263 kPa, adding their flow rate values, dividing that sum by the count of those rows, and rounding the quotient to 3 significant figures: 64.4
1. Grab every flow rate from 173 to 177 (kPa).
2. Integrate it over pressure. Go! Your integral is 246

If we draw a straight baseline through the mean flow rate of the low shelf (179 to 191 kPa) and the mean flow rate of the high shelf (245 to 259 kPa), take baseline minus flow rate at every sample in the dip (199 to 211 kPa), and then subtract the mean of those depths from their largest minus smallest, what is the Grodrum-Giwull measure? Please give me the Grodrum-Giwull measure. 4.7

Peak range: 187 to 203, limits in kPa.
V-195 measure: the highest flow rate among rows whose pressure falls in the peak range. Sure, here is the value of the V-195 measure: 65.02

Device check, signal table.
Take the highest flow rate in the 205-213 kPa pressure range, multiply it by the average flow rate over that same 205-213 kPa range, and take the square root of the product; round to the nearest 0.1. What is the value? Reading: 63.5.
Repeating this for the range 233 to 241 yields 66.8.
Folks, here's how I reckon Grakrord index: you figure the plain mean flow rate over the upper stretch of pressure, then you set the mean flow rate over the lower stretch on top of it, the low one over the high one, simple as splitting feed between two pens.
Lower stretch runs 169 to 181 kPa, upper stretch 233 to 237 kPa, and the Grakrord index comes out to 0.91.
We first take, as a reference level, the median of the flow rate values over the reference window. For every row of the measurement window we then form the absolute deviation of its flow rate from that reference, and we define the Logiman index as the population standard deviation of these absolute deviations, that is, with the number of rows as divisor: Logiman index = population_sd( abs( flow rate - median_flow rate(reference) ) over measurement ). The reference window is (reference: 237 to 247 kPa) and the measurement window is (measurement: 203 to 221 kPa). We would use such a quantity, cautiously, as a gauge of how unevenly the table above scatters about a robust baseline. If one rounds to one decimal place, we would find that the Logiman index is 1.5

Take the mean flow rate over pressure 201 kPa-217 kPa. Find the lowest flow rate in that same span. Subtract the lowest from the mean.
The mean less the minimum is 2.7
